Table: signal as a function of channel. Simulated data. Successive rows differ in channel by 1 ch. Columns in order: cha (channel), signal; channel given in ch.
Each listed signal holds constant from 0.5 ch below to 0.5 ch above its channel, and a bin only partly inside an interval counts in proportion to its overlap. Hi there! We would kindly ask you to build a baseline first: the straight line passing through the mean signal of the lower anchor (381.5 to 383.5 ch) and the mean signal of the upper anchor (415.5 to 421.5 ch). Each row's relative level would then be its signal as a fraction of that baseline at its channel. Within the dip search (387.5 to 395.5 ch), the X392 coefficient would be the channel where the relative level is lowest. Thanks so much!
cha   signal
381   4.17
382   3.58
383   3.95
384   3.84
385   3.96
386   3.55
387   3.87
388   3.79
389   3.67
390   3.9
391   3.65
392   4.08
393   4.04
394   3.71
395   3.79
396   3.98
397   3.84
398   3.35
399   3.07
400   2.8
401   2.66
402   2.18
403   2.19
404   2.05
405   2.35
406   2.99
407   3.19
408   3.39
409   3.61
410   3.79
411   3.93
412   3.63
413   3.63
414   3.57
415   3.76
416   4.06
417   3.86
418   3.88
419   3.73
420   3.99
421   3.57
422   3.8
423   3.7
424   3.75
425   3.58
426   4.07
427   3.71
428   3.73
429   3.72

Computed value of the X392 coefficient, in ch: 391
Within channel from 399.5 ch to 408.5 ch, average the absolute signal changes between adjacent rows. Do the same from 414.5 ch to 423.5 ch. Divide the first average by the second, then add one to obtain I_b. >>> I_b 2.3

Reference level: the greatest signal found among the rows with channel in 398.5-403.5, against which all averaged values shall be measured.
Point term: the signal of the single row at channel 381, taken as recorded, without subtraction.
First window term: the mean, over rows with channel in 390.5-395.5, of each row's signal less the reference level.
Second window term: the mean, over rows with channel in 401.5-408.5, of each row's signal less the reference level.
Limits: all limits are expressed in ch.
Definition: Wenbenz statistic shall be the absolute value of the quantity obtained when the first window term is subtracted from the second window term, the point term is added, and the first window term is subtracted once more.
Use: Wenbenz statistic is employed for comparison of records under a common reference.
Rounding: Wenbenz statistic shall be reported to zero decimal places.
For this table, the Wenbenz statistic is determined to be 2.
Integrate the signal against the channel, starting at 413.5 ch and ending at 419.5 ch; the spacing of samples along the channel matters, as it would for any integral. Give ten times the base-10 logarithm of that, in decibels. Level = 13.6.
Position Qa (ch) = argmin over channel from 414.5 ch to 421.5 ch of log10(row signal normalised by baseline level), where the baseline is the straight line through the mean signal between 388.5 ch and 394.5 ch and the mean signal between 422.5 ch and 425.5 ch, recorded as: 421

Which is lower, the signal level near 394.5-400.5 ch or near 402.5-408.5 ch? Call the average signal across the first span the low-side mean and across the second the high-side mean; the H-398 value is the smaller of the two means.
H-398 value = 2.69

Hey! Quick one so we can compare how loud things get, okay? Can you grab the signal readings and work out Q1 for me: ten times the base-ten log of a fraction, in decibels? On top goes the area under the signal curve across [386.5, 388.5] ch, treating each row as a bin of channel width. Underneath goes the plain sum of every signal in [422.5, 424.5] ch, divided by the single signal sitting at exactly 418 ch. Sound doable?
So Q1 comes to 6.0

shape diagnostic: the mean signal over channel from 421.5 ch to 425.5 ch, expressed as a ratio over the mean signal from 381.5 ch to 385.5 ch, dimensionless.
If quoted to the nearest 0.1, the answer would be 1.0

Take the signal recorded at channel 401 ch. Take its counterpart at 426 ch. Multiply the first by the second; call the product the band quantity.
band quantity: 10.8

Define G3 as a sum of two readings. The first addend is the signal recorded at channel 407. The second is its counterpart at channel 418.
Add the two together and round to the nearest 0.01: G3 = 7.07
